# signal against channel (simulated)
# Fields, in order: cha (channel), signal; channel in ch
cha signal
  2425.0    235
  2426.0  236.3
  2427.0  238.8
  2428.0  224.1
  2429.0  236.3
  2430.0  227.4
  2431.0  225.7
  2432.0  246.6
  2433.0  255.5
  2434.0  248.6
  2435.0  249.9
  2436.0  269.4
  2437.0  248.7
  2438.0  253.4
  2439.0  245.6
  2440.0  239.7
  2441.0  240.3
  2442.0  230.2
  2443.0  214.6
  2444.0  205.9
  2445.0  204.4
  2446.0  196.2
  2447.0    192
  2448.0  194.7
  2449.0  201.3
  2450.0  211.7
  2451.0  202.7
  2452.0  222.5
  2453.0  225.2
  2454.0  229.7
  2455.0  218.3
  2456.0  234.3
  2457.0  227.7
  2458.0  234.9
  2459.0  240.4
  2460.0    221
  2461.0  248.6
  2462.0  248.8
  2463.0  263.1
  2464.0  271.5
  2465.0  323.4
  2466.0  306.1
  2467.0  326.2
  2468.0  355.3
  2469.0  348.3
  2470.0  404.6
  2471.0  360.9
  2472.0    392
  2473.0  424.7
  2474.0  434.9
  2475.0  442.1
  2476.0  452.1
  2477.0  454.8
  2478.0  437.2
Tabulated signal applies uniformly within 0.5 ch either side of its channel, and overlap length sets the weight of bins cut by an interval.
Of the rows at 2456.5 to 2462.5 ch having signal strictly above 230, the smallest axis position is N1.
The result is 2458.0 ch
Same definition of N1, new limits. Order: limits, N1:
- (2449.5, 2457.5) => 2456.0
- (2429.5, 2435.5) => 2432.0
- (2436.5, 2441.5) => 2437.0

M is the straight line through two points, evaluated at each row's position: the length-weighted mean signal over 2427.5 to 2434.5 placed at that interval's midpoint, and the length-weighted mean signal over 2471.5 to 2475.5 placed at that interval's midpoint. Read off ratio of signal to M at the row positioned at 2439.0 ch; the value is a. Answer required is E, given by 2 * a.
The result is 1.80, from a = 0.90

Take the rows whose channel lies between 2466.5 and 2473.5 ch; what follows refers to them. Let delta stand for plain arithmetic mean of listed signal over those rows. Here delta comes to 373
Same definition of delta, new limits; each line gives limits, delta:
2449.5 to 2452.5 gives 212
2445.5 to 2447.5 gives 194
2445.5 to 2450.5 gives 199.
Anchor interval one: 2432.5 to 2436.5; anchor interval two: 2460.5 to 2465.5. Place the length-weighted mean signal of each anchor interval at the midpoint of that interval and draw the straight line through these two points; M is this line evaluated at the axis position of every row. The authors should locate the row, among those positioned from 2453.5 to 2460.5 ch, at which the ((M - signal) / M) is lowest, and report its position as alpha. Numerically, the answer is 2459.0 ch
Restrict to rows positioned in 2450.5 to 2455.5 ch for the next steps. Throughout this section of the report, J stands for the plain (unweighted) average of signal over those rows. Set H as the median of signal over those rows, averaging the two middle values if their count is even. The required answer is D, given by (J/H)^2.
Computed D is 0.97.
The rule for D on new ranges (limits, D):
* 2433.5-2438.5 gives 1.03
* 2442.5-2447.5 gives 0.98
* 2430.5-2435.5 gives 0.97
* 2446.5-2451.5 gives 0.99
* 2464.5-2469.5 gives 1.04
